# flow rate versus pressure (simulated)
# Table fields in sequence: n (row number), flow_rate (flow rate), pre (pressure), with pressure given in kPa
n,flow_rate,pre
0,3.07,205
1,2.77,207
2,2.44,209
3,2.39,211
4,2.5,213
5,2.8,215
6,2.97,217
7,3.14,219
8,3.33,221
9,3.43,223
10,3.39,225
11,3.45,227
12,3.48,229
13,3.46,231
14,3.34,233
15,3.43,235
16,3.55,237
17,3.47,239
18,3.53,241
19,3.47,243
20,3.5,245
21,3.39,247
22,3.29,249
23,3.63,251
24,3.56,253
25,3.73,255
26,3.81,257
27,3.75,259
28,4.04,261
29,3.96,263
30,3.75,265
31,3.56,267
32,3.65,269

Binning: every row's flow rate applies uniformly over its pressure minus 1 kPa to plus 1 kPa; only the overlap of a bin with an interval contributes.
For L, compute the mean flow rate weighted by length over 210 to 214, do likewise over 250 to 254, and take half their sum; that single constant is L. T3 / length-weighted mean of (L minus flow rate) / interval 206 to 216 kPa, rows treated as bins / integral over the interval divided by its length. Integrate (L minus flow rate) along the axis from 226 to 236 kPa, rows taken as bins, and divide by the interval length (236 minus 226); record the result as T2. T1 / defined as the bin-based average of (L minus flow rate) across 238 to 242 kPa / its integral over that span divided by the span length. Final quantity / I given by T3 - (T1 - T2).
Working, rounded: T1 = -0.48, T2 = -0.4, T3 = 0.4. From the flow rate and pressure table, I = 0.5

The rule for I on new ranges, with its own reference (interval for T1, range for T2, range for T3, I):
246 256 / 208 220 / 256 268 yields 0.0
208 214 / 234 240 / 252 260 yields -1.7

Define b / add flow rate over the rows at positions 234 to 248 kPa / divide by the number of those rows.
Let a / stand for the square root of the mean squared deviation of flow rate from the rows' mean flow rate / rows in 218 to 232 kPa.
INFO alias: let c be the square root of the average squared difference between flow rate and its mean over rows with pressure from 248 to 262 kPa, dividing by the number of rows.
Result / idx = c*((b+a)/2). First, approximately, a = 0.11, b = 3.48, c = 0.21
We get 0.38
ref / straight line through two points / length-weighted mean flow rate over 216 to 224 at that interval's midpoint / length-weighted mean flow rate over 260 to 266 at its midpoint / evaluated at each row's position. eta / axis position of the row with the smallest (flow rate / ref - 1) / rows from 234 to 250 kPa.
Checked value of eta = 249 kPa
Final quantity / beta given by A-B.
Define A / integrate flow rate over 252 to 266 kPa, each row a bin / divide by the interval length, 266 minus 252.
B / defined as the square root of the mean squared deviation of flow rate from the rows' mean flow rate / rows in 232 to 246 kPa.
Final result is 3.7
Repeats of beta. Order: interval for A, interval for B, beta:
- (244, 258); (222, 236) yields 3.5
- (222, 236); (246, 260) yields 3.2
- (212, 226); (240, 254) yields 3.0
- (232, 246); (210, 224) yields 3.1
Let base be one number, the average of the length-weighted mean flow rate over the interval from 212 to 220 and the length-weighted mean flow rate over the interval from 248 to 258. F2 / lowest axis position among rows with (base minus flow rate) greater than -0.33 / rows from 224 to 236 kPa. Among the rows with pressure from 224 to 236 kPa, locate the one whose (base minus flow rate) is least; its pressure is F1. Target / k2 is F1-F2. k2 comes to 4 kPa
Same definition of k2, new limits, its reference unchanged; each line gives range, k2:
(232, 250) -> 4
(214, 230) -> 14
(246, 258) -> 10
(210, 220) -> 8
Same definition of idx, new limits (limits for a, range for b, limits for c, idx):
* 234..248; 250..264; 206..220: 0.50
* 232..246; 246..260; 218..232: 0.20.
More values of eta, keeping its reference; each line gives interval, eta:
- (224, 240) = 233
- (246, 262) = 249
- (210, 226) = 211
